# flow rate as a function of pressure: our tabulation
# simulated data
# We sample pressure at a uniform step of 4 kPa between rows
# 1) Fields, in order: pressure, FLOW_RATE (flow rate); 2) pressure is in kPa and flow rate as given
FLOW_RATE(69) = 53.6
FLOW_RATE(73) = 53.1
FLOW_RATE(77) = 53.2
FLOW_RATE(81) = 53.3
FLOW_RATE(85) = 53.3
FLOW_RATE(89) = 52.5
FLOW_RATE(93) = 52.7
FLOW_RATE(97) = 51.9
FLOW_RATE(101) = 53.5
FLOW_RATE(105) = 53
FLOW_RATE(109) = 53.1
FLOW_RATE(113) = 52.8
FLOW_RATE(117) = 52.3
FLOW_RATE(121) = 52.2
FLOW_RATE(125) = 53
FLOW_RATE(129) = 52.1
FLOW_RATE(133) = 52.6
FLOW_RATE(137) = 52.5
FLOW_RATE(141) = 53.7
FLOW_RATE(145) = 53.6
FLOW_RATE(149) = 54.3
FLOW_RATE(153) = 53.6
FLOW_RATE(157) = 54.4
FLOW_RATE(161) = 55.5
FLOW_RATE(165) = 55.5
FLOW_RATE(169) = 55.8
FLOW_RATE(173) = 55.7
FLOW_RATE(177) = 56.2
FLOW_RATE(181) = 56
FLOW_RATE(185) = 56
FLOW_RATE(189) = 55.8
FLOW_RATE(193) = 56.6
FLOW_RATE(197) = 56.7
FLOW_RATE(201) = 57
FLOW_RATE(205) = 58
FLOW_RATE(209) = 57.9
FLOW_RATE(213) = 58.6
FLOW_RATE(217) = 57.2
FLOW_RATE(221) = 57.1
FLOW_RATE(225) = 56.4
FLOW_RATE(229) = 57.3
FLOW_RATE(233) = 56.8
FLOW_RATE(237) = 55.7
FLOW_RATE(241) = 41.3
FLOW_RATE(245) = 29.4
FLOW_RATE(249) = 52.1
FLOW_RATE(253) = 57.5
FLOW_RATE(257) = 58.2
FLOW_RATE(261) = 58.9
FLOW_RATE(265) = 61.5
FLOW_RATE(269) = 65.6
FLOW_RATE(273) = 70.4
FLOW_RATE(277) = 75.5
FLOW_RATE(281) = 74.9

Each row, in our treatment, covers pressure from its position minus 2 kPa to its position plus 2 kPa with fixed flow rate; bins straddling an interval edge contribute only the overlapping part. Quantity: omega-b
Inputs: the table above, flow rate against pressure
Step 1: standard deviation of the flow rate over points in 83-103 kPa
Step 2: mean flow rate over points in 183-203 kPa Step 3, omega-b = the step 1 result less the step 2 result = -56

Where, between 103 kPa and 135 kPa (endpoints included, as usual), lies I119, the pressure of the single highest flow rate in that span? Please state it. 109 kPa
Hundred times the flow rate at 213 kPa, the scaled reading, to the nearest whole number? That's 5860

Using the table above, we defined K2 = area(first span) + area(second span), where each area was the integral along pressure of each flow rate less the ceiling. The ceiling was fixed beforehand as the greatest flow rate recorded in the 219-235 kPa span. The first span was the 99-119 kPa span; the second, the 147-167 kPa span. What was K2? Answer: -140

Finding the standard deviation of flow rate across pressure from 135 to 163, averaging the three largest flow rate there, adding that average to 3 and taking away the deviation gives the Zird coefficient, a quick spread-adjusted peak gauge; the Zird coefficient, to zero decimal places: 57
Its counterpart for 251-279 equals 67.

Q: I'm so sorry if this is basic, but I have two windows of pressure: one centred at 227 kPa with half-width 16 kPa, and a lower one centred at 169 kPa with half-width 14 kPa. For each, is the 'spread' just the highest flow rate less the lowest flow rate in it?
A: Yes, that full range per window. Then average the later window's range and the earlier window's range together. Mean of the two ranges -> 9.55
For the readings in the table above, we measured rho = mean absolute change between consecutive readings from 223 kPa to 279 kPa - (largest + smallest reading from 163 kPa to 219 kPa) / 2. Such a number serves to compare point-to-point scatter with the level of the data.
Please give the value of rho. -51.3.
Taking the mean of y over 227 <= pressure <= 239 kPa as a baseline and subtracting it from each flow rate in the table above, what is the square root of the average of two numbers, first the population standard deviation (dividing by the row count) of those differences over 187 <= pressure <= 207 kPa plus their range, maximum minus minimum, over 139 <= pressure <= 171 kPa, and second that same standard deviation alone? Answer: 1.35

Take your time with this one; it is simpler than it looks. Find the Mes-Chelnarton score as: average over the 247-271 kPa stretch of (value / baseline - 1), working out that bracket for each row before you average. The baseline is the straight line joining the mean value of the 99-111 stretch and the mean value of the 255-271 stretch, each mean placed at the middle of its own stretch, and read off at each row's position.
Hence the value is -0.031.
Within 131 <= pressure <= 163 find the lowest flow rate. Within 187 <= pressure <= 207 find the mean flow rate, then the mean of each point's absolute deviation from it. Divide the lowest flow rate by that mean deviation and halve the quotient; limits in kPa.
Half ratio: 48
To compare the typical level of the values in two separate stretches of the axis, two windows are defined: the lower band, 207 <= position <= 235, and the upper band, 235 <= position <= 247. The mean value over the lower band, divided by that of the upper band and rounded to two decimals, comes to 1.36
